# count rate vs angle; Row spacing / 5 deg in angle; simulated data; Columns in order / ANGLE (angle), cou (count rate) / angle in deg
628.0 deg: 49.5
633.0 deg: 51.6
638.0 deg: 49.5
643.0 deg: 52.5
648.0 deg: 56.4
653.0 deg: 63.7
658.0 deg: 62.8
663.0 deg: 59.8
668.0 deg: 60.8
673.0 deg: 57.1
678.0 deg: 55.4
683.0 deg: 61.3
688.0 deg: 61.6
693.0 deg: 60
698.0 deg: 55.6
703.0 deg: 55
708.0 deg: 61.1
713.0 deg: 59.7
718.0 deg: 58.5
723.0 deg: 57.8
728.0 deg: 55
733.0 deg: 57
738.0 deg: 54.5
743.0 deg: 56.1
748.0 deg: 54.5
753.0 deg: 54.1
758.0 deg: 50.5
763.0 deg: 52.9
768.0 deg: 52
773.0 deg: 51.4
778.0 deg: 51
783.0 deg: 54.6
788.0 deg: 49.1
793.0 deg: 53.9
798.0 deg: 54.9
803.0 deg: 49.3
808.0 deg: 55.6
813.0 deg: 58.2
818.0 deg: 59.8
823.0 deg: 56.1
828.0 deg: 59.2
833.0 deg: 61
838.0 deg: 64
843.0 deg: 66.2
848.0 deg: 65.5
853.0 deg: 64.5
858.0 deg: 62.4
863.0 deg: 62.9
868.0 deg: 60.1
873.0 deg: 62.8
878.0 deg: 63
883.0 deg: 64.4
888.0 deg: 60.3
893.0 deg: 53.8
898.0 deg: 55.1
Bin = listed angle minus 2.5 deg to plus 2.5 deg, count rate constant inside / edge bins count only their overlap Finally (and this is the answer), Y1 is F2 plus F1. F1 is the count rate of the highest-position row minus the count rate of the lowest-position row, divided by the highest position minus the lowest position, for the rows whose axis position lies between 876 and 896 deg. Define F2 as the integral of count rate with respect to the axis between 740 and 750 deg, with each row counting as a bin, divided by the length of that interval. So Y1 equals 55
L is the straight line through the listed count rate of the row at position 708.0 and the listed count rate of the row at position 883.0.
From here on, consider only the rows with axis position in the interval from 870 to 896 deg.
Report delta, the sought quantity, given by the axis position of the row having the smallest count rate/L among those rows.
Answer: 893.0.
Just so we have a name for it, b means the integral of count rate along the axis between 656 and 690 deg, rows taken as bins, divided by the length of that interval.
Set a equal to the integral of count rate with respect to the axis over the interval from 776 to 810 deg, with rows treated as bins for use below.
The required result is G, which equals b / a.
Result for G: 0.0334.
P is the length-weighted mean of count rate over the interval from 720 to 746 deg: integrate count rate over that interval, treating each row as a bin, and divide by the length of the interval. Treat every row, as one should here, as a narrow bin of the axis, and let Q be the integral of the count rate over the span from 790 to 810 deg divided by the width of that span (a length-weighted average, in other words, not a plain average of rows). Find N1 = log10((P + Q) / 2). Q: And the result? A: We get 1.74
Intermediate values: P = 56.1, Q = 53.3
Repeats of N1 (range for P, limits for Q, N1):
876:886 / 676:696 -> 1.79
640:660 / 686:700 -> 1.77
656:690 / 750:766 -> 1.75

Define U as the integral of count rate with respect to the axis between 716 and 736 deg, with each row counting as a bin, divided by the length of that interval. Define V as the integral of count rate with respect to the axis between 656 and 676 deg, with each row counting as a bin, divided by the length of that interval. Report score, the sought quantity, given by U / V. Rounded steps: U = 57.0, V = 59.9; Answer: 0.95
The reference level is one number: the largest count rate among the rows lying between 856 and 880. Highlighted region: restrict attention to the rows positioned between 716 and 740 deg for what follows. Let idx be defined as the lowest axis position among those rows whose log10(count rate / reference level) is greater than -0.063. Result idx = 718.0 deg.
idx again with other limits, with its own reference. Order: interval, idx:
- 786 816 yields 798.0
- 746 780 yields 748.0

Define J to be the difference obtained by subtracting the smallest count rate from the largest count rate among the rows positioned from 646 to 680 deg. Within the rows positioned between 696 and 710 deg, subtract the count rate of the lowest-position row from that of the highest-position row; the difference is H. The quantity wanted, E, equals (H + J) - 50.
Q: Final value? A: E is -36.2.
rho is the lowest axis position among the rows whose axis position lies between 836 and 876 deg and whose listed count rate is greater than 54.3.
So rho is 838.0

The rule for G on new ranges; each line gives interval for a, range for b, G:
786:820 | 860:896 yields 0.0330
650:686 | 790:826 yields 0.0256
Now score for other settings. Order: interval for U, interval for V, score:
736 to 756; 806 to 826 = 0.95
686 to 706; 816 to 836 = 0.98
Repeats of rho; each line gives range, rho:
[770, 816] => 783.0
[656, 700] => 658.0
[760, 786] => 783.0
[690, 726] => 693.0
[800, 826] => 808.0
